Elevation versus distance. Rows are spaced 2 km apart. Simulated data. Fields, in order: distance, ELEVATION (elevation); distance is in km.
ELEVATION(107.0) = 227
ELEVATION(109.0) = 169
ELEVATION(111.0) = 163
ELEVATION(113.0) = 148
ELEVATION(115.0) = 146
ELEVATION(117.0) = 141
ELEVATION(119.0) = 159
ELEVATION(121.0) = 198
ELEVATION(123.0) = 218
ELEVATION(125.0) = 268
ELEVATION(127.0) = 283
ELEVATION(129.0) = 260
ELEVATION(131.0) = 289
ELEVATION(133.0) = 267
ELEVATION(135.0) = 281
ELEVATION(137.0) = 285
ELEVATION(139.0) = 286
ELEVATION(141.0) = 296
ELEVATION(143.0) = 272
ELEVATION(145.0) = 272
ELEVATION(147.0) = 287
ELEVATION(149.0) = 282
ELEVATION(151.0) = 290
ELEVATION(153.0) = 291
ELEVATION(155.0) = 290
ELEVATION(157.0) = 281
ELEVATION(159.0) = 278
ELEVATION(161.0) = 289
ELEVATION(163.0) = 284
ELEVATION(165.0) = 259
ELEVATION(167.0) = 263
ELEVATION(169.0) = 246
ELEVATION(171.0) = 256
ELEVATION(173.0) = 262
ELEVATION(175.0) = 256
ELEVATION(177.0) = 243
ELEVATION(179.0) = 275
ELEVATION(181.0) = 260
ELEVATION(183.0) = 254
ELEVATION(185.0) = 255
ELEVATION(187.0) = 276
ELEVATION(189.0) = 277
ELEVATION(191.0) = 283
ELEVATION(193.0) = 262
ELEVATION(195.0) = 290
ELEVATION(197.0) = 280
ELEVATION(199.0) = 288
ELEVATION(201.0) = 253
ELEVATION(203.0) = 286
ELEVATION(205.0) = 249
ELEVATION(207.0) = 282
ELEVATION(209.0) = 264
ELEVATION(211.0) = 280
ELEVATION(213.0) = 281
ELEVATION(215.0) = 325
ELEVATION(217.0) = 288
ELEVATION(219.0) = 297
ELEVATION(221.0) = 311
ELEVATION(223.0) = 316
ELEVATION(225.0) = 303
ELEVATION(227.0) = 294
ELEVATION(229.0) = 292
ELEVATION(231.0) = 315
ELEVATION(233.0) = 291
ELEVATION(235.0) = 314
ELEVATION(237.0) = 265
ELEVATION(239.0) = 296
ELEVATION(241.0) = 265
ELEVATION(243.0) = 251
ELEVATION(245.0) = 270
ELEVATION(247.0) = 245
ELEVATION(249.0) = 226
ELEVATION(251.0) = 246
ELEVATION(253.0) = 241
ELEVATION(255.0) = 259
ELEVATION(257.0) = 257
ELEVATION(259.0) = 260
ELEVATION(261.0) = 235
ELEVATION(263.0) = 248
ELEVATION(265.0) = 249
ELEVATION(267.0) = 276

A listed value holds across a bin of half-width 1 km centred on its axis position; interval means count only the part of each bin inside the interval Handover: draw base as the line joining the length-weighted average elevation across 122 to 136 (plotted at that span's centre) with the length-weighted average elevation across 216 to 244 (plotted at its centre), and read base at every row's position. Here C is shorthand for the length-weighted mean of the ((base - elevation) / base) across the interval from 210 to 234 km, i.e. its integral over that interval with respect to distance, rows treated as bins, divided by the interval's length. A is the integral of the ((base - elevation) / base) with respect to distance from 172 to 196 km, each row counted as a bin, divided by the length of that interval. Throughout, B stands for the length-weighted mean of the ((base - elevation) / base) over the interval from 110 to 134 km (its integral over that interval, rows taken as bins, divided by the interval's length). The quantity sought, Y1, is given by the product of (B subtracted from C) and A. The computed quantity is -0.012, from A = 0.05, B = 0.202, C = -0.03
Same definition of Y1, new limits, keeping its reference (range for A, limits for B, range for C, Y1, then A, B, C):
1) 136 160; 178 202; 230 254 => -0.002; -0.05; 0.040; 0.09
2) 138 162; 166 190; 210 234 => 0.005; -0.05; 0.068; -0.03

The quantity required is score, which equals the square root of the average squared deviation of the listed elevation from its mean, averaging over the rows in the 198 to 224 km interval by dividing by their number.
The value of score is 22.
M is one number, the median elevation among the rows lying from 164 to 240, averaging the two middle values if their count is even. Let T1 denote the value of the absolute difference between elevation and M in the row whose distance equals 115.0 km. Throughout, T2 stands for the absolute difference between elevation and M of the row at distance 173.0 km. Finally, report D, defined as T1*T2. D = 2412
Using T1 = 134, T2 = 18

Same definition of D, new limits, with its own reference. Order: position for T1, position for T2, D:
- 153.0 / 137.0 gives 55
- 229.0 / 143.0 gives 96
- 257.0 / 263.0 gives 736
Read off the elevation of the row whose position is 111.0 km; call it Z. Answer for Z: 163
